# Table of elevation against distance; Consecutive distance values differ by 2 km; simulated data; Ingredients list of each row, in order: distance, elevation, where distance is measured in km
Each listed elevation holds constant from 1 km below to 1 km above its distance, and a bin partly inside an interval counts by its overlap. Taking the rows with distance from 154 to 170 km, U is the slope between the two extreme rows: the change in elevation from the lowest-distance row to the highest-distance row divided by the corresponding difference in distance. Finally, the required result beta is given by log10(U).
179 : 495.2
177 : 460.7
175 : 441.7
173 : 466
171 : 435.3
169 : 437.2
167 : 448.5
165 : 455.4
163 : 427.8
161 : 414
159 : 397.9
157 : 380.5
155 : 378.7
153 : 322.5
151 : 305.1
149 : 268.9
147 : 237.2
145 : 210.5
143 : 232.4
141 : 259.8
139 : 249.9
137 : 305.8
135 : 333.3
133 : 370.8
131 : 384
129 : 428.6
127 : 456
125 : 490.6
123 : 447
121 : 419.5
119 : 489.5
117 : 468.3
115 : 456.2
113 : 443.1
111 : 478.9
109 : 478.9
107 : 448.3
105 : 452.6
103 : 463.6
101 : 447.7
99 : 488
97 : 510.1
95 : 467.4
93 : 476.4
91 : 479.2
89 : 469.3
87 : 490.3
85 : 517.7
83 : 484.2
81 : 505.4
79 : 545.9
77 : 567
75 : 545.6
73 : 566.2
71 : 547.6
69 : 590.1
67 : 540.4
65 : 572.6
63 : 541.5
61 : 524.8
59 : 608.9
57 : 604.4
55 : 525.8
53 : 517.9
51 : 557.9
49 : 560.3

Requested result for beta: 0.62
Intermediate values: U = 4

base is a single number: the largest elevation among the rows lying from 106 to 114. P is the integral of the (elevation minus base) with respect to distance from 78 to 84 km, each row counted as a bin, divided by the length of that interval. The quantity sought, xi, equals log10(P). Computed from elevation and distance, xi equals 1.52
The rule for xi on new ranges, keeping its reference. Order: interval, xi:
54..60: 2.00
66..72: 1.91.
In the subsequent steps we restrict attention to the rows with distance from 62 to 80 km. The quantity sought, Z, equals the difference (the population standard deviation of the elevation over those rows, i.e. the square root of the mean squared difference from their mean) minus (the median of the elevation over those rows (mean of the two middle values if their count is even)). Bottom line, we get -531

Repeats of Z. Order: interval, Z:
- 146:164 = -315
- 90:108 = -448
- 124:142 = -291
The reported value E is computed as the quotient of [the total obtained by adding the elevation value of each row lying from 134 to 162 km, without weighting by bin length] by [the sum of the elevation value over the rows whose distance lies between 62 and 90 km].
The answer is 0.6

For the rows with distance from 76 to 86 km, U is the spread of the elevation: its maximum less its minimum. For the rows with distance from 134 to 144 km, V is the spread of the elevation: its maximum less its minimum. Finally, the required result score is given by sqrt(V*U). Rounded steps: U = 83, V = 101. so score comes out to 91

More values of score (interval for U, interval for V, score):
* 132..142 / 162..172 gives 58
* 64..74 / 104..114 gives 42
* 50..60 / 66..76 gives 67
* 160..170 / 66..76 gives 45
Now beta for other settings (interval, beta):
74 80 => -1.12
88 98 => 0.71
